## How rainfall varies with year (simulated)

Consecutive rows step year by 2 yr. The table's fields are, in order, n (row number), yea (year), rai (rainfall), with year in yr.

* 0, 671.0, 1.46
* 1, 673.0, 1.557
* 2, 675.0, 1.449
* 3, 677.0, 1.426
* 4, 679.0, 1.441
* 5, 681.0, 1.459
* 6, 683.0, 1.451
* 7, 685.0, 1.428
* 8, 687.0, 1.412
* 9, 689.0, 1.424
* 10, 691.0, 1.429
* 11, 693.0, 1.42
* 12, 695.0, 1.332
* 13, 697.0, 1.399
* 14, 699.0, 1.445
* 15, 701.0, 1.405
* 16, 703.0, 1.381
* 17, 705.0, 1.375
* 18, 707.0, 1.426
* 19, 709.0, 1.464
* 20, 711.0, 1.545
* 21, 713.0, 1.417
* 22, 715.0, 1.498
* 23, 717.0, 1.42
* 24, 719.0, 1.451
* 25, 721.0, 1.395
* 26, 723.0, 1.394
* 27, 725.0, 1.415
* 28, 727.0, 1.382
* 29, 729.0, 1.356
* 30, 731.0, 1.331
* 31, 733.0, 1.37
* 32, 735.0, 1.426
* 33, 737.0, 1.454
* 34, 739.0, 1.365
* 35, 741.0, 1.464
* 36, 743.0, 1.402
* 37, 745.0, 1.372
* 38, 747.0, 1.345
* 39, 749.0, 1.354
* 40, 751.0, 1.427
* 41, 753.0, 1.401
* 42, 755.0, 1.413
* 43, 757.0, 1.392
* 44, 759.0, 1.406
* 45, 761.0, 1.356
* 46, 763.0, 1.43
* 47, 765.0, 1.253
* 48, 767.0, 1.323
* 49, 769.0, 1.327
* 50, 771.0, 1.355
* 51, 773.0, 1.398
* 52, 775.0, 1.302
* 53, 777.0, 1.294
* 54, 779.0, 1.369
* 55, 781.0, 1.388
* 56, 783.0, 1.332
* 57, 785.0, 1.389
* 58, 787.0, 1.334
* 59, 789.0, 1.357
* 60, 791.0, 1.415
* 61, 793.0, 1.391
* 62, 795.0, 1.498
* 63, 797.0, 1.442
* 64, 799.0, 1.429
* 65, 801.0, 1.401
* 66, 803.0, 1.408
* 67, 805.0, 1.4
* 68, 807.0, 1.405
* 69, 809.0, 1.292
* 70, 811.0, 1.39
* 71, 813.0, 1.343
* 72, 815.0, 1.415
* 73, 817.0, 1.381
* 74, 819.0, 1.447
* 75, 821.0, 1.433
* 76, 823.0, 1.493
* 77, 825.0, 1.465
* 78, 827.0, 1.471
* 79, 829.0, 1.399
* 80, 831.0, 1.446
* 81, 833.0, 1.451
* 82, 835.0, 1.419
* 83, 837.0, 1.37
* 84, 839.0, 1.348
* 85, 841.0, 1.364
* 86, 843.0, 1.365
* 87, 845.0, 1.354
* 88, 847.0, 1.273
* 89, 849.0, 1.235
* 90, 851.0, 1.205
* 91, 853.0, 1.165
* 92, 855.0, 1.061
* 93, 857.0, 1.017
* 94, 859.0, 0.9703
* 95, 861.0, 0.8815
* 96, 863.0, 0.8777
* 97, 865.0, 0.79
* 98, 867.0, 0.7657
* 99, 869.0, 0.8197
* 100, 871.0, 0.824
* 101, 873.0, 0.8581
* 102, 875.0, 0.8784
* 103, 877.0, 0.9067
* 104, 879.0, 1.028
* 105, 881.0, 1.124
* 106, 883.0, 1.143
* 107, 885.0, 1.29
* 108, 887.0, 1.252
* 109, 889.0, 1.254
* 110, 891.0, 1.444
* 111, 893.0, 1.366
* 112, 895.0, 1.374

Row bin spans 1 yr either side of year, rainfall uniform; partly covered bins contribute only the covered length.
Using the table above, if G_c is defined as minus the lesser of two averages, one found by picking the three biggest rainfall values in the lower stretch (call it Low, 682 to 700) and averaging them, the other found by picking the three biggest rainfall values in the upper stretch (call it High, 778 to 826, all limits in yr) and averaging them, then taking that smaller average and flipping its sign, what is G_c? -1.44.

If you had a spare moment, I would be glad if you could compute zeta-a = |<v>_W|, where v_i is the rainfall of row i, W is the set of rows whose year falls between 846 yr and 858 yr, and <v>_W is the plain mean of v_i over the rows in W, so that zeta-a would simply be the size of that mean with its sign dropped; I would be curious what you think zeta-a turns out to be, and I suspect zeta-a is 1.16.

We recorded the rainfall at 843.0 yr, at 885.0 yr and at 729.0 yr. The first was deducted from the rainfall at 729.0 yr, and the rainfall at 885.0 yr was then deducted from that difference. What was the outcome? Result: -1.30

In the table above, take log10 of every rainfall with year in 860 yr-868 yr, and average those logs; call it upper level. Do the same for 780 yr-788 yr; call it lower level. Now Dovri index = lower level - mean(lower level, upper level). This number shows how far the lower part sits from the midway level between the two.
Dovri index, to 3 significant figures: 0.108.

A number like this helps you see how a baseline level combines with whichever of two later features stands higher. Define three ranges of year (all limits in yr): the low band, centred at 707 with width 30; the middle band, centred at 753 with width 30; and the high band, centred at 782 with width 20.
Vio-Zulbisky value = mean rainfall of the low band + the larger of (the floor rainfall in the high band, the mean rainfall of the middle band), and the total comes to 2.81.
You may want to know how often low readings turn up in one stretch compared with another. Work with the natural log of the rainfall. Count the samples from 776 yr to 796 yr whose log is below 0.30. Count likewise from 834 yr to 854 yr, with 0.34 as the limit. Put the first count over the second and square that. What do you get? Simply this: 0.11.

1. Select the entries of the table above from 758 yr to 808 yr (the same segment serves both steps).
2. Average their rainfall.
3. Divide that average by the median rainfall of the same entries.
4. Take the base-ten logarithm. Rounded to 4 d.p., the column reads -0.0041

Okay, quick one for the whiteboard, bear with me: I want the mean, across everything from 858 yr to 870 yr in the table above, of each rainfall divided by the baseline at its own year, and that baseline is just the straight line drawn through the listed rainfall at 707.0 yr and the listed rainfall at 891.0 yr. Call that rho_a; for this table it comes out 0.59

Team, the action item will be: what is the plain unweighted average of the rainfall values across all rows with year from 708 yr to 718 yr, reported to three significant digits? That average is 1.47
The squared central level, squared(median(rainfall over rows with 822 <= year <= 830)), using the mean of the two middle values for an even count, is 2.16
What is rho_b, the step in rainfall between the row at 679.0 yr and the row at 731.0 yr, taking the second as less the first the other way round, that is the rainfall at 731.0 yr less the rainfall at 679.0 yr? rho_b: -0.11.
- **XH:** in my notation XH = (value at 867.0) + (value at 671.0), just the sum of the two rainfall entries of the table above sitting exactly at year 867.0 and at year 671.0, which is 2.23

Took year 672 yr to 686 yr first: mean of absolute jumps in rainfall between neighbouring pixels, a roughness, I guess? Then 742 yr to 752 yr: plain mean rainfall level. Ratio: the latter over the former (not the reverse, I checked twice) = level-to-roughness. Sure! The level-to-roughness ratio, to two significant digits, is 42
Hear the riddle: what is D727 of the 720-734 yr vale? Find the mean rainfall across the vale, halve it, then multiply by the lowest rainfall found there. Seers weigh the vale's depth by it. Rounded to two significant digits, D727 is 0.92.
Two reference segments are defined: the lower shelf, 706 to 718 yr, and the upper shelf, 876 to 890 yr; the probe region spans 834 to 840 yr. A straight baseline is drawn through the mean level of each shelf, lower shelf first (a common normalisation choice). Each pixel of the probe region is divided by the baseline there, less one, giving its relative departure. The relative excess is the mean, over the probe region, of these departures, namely 0.12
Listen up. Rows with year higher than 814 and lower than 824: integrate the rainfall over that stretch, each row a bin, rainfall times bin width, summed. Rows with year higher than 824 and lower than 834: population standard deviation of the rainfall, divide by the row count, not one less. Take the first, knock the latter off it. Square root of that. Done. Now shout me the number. 3.78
